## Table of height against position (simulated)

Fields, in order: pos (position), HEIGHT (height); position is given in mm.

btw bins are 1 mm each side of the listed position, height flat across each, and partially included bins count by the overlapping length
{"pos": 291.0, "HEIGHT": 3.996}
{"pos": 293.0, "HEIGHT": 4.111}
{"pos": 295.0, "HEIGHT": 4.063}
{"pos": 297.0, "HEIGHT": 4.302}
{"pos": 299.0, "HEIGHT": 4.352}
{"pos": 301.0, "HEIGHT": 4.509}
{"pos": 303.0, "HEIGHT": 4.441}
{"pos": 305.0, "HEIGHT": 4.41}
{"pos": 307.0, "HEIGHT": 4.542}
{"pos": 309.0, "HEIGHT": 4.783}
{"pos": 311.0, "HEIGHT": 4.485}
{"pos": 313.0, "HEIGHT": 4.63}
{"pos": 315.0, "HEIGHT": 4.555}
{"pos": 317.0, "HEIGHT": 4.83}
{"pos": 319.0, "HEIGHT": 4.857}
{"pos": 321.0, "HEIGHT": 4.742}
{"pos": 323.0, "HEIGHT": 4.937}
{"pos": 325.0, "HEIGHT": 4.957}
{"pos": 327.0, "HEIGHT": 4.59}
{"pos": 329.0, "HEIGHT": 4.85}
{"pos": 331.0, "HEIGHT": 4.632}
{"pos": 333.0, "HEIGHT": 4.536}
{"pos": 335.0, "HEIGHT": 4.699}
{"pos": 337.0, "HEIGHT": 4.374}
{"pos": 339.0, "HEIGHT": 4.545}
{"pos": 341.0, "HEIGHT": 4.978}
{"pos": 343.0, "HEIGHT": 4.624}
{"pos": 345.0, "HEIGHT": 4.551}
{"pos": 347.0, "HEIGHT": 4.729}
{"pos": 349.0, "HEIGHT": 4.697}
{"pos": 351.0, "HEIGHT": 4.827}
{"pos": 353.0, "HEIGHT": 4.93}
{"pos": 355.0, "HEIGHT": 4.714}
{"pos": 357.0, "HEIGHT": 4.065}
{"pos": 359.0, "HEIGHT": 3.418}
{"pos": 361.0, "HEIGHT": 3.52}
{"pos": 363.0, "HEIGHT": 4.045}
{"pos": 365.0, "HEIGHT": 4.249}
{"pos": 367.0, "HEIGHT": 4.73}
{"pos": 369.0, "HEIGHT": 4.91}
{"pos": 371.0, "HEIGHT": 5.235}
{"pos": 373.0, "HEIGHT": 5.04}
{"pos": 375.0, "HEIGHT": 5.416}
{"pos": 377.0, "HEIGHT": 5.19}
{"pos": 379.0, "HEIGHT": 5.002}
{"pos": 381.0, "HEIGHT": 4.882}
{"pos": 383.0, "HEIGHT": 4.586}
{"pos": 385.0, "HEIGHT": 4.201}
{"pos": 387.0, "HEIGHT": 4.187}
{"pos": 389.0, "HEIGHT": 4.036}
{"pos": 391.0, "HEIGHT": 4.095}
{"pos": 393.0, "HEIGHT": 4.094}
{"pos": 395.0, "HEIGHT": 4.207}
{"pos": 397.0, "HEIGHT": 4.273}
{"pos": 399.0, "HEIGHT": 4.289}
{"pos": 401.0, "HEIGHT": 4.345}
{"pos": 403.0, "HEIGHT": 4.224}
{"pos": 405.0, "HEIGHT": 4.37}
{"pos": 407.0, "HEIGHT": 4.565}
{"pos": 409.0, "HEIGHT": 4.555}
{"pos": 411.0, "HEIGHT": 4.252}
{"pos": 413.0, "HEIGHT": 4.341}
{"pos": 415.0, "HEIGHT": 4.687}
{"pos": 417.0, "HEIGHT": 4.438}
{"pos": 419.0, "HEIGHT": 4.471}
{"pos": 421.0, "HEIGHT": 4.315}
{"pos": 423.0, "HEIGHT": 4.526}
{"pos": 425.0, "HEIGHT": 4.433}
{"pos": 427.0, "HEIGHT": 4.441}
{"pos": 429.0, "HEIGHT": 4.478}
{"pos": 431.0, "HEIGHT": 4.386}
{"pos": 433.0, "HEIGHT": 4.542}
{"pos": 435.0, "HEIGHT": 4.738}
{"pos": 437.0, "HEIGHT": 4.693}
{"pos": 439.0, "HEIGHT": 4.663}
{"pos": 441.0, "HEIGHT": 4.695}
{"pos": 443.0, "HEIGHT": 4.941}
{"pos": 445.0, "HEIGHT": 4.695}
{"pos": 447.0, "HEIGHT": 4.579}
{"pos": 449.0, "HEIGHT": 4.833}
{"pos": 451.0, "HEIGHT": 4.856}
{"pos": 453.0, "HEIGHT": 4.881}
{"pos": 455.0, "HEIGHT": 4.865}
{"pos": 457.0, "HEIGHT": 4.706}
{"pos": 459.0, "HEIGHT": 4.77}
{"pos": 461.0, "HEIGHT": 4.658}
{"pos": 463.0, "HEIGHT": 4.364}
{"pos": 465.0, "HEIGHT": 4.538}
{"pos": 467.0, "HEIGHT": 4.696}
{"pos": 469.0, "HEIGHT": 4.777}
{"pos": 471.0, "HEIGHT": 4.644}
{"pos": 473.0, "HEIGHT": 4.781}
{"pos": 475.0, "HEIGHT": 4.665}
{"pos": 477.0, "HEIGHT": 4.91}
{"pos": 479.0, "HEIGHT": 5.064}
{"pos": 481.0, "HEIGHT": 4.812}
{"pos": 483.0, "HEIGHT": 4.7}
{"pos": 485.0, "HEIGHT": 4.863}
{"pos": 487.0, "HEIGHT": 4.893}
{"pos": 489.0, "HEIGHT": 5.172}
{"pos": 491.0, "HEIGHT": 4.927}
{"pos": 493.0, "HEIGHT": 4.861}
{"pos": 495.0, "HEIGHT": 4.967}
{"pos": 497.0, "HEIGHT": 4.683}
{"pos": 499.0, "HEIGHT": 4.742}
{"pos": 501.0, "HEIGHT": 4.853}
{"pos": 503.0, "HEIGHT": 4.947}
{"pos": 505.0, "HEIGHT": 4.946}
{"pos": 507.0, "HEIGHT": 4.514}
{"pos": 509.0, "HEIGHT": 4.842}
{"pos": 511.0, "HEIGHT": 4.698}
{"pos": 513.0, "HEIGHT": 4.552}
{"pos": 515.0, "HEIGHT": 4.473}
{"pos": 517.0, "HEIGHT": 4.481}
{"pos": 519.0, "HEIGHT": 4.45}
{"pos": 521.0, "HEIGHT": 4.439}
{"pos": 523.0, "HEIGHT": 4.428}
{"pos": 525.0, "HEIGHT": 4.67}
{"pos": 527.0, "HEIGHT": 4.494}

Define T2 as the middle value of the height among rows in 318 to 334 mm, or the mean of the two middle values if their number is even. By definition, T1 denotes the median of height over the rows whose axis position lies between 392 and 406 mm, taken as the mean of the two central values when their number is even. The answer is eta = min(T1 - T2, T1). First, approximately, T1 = 4.27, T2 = 4.80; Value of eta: -0.52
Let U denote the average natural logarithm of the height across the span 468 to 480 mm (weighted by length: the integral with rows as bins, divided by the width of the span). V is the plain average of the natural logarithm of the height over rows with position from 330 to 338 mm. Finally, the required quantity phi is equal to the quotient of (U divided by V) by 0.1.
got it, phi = 10.3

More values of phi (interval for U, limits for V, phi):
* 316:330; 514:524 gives 10.5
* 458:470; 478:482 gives 9.6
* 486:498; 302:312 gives 10.5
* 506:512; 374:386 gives 9.8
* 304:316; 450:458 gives 9.6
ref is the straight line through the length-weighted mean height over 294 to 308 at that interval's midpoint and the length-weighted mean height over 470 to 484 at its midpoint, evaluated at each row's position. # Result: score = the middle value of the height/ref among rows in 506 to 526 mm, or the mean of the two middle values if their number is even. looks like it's 0.92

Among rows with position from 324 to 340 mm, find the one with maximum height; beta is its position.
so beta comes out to 325.0 mm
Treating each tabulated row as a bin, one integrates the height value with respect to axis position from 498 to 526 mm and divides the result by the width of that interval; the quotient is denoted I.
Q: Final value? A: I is 4.65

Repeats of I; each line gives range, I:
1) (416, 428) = 4.44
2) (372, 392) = 4.66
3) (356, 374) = 4.36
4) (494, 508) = 4.81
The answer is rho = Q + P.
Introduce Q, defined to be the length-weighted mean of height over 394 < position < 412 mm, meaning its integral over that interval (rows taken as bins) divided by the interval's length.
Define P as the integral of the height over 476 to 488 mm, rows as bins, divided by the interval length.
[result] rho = 9.2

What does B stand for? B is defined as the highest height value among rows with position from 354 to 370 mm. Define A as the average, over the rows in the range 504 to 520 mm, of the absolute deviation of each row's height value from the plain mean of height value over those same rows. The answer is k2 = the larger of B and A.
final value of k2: 4.91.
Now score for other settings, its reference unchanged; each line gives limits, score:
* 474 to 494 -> 1.01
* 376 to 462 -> 0.97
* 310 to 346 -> 1.05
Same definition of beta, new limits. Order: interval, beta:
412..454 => 443.0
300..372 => 371.0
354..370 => 369.0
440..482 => 479.0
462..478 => 477.0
